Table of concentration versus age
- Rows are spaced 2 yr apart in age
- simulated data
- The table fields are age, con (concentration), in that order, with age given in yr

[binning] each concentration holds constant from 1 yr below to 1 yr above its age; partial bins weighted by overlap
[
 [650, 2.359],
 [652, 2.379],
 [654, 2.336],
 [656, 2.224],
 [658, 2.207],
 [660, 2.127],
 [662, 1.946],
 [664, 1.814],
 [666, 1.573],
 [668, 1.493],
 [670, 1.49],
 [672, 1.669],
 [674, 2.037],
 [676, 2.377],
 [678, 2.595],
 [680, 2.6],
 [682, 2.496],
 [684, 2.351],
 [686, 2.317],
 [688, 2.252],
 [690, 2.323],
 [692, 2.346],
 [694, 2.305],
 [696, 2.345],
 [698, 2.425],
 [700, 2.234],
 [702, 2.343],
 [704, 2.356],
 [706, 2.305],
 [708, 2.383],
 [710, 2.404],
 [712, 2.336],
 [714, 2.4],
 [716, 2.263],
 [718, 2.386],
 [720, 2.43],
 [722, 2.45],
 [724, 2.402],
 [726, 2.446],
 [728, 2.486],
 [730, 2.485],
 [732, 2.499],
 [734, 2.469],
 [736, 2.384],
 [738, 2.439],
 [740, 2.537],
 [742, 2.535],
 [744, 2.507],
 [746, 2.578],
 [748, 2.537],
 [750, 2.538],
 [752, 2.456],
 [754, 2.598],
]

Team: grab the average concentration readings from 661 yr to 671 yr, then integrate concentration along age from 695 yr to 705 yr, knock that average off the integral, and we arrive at 21.7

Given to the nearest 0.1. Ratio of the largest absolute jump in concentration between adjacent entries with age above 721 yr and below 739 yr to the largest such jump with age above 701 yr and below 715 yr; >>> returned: 1.1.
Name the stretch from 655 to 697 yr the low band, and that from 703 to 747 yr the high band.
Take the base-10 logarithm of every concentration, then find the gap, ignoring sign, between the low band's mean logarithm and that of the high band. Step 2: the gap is 0.062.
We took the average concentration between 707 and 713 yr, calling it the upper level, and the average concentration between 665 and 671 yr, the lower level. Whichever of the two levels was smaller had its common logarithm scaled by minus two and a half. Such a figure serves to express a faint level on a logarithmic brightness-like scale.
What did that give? -0.454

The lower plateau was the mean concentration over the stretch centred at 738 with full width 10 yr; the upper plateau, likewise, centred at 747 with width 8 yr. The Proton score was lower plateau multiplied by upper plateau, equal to 6.28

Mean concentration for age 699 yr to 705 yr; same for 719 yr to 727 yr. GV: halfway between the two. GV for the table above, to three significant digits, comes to 2.37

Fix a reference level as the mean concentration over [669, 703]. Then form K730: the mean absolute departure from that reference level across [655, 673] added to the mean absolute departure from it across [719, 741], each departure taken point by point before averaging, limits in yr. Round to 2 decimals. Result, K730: 0.62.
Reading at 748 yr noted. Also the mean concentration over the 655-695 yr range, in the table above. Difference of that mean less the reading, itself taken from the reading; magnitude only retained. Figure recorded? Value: 2.95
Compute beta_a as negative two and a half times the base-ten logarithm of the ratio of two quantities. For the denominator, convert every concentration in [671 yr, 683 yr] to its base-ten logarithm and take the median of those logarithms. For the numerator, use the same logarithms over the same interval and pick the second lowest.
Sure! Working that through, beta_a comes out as 0.243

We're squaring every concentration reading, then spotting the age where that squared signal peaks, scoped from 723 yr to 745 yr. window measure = 740 yr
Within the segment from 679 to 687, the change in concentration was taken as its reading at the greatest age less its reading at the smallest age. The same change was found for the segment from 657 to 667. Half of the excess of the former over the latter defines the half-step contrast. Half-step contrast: 0.18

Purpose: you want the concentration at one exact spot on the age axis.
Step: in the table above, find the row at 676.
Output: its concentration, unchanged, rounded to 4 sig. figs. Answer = 2.377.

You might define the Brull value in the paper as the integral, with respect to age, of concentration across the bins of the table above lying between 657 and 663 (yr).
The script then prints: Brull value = 12.6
